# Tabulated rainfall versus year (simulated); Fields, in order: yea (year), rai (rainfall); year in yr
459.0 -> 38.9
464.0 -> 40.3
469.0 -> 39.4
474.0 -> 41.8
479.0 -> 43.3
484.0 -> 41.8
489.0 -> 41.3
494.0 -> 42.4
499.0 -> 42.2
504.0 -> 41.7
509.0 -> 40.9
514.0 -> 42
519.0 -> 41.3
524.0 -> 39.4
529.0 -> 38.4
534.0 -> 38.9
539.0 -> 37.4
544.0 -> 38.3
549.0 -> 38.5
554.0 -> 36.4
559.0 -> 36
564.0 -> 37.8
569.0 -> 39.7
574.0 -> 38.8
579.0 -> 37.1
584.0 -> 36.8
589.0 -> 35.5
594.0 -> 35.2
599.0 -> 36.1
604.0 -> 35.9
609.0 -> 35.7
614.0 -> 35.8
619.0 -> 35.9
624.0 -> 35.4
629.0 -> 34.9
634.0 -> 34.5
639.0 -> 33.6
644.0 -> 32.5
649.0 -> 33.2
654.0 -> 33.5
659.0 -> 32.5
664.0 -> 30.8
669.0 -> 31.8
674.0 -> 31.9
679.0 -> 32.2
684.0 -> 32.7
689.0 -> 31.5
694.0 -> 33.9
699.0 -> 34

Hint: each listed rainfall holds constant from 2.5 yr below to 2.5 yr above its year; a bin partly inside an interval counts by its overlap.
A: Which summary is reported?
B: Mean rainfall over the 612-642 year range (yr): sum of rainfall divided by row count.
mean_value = 35.0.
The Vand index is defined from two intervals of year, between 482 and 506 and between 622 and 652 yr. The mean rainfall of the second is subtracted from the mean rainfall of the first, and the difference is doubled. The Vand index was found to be 16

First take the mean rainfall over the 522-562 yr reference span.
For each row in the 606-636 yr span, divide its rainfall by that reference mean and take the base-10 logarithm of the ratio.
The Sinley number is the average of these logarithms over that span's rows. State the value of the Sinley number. -0.030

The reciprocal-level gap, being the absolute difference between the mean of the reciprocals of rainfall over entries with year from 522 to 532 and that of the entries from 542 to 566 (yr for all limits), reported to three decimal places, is 0.001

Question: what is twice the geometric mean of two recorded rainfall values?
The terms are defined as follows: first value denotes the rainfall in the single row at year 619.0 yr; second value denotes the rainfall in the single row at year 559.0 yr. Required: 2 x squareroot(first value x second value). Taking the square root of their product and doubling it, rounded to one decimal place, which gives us 71.9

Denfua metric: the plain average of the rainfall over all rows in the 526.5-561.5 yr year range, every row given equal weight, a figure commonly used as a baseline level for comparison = 38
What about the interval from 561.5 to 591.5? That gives 38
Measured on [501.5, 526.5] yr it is 41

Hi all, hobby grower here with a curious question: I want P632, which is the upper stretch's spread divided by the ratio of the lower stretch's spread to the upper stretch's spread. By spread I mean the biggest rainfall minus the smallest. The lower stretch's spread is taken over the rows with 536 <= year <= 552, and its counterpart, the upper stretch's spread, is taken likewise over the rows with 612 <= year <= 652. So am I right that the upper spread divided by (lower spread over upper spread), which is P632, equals 10.5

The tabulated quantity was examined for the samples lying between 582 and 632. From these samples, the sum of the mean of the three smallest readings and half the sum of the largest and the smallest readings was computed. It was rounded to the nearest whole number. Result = 71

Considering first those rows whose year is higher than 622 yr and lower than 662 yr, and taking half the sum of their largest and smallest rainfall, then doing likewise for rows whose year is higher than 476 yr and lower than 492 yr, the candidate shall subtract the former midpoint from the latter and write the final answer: 8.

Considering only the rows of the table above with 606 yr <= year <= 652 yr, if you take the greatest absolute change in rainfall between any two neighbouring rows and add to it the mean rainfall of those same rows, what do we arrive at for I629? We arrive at 35.7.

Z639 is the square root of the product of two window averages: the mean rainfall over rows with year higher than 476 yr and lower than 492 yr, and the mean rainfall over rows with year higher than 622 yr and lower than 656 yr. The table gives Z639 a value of 37.8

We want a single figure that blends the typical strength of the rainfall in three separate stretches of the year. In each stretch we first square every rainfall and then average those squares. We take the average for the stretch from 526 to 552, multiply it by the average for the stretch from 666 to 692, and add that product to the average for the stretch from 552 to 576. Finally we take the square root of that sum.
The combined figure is 1227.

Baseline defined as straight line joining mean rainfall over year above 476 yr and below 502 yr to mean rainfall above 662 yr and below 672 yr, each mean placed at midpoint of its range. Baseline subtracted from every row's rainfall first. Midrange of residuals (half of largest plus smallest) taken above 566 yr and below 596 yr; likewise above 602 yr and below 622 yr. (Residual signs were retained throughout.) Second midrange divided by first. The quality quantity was 1.3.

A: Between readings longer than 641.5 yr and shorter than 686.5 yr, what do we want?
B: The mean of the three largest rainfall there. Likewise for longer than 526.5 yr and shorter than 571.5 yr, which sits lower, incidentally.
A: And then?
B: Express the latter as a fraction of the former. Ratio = 1.18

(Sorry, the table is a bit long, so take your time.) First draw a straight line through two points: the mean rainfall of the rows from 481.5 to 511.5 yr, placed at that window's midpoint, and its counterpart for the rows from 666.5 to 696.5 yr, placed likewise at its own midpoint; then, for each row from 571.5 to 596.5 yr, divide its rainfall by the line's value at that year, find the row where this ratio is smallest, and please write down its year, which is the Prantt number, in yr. 594.0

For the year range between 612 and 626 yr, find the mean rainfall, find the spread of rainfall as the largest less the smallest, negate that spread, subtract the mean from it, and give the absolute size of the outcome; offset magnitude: 36.2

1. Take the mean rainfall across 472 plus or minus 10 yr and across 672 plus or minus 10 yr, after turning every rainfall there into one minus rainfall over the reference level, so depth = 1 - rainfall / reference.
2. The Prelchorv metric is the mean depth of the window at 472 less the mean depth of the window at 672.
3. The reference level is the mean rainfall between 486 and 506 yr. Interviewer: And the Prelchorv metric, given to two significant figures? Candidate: -0.23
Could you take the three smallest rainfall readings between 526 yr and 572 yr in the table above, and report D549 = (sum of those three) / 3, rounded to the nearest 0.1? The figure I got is 36.6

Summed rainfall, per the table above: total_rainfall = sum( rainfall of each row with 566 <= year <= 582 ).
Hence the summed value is 116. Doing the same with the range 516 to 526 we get 81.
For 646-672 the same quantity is 162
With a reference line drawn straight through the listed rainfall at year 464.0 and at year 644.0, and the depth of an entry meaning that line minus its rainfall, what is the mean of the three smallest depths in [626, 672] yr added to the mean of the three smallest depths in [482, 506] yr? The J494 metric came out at -4.9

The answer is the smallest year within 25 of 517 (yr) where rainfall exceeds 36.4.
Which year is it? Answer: 494.0 yr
